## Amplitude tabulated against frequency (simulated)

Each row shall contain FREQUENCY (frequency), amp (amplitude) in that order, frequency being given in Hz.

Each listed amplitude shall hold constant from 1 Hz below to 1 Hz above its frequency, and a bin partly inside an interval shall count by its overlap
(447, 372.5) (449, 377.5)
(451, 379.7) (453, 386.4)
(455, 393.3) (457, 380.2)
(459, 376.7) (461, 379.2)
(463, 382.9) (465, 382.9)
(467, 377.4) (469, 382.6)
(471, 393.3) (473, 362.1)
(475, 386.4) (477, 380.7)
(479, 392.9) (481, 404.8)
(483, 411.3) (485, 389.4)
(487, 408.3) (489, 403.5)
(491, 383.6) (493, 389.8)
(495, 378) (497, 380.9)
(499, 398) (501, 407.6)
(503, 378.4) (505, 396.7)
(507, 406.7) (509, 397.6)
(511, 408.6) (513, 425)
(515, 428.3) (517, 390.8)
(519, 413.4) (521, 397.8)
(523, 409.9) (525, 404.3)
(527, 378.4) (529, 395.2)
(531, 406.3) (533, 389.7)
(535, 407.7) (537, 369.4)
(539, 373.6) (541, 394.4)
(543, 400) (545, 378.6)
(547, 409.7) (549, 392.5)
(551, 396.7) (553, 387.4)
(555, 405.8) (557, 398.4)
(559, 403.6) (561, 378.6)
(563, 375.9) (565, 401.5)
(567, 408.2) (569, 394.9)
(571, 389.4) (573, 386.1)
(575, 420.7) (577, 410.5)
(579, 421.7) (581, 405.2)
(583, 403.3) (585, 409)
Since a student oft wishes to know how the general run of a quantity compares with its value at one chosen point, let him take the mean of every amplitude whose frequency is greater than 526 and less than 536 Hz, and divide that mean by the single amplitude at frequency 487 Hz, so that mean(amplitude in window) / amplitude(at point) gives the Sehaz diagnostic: 0.97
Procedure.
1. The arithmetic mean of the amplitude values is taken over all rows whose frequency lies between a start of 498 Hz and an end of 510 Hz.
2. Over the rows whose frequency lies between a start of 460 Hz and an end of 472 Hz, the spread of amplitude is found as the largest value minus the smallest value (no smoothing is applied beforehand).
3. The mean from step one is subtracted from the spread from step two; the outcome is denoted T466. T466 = -382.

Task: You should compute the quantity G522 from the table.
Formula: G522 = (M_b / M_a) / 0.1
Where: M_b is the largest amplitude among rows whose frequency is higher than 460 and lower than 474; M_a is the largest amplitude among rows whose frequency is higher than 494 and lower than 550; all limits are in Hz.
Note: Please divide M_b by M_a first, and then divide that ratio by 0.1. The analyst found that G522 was 9.2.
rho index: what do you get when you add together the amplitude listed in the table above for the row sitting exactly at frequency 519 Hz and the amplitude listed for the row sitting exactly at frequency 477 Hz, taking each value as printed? 794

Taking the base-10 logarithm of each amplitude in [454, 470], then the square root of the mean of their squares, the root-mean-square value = 2.58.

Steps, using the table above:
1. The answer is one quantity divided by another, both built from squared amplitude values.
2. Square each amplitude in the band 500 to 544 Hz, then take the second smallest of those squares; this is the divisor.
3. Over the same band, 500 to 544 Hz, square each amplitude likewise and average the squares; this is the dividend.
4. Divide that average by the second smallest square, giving 1.14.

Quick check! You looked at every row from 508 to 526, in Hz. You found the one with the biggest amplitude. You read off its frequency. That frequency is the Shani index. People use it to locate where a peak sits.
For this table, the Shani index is 515 Hz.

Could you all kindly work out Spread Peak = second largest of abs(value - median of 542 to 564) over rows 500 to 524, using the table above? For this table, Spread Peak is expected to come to 28.3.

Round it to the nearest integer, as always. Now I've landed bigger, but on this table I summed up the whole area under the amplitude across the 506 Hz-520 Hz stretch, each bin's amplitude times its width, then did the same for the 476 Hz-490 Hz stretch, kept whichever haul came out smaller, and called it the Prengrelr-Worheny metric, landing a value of 5582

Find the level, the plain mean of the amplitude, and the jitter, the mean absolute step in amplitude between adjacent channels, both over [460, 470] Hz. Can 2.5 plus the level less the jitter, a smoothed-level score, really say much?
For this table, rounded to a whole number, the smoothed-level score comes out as 380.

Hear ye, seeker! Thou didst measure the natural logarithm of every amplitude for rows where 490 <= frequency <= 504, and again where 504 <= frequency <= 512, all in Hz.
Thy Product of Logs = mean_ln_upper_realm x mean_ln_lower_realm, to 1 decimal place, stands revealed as 35.7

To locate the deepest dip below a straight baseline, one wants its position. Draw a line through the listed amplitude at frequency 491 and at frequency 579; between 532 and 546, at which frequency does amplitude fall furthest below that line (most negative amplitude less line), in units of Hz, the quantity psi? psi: 537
